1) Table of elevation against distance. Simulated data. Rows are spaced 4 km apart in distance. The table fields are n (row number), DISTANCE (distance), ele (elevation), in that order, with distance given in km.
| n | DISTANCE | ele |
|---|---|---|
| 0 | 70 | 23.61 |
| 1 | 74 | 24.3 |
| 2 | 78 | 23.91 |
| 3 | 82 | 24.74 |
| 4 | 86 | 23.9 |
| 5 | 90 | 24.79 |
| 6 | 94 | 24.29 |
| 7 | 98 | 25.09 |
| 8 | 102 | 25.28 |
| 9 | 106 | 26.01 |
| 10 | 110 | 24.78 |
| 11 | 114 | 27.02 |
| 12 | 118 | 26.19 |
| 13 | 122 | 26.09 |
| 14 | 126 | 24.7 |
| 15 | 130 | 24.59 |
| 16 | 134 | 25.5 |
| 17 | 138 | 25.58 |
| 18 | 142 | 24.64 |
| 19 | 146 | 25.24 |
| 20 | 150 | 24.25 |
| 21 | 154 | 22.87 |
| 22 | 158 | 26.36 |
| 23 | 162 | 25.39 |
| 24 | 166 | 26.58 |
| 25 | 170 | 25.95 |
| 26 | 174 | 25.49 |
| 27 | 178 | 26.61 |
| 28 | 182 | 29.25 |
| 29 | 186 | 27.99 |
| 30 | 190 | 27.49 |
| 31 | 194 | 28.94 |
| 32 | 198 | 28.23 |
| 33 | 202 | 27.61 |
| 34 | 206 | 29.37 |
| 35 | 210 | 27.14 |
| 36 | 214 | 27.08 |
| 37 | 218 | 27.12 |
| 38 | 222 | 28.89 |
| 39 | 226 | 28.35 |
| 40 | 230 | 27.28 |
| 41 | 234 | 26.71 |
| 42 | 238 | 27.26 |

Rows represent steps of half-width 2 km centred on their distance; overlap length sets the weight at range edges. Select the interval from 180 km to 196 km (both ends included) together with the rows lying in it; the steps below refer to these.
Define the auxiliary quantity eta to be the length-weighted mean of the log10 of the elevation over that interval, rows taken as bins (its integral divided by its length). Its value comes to 1.45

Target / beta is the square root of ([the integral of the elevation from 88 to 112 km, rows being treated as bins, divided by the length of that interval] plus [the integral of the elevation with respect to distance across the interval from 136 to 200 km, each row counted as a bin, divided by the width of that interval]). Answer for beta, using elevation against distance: 7.17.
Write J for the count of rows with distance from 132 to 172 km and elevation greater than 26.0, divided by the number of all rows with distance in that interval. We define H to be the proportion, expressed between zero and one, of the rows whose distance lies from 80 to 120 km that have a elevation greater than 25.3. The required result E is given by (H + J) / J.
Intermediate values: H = 0.3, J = 0.2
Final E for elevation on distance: 2.5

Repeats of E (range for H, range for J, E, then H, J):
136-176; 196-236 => 1.6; 0.6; 1.0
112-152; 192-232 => 1.5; 0.5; 1.0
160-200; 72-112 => 11.0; 1.0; 0.1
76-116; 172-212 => 1.2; 0.2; 0.9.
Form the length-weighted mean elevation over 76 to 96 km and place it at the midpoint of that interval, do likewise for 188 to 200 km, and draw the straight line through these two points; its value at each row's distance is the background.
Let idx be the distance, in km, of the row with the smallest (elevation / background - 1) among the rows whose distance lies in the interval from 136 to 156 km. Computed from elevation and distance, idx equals 154 km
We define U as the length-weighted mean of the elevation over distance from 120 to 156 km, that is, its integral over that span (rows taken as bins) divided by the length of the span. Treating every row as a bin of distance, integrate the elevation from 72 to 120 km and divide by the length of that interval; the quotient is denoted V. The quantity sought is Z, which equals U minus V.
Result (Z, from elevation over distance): -0.2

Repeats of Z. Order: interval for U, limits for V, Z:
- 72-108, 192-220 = -3.2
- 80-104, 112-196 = -1.4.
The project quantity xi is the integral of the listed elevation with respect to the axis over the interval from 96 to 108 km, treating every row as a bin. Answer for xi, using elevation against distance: 306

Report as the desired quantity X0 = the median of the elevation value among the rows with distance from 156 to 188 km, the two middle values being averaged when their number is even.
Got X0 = 26.5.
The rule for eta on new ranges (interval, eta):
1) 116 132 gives 1.40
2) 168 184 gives 1.43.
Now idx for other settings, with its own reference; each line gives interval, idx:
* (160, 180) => 174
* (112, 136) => 130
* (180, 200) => 190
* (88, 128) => 126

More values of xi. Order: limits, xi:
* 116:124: 209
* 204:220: 443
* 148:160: 294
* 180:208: 796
